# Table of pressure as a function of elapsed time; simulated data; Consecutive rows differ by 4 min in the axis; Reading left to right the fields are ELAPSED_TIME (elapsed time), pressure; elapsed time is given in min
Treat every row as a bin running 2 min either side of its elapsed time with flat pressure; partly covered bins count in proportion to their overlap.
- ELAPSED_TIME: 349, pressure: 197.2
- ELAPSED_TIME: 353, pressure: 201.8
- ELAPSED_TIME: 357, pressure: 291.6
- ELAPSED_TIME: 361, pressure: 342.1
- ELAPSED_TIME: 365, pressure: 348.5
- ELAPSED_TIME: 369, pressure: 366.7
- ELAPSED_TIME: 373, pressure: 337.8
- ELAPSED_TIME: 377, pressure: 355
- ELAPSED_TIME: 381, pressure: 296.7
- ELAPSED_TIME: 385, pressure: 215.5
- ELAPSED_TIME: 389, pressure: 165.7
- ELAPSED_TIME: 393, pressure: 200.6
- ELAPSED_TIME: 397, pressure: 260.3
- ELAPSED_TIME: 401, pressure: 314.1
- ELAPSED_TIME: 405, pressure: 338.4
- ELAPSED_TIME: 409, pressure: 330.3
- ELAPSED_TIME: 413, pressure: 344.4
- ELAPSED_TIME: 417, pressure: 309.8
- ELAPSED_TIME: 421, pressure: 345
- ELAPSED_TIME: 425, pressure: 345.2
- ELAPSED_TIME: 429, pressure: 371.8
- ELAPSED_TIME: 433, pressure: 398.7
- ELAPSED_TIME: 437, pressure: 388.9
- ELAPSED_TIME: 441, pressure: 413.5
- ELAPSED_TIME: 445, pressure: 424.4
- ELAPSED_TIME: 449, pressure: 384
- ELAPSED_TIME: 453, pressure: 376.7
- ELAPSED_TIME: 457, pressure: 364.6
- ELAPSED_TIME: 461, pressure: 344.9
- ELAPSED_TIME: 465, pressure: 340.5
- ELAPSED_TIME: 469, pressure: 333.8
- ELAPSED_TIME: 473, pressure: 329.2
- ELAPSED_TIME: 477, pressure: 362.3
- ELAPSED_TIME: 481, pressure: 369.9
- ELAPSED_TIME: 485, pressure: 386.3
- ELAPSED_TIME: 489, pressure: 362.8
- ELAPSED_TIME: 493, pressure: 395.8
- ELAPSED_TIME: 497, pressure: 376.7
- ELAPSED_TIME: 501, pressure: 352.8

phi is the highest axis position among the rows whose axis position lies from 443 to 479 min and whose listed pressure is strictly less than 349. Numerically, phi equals 473 min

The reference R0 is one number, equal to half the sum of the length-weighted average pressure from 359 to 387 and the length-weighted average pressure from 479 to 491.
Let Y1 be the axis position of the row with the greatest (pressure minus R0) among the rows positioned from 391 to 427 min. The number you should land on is 425 min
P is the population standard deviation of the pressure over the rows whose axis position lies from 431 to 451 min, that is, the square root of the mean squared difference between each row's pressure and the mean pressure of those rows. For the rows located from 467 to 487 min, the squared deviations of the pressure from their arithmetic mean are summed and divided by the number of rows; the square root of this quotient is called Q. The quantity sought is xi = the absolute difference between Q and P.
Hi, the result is 7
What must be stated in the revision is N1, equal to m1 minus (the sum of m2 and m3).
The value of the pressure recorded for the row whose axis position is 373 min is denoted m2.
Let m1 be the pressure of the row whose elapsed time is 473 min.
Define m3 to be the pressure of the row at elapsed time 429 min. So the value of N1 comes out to -380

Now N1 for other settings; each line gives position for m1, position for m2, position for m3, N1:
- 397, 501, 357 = -384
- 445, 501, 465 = -269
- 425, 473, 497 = -361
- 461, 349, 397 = -113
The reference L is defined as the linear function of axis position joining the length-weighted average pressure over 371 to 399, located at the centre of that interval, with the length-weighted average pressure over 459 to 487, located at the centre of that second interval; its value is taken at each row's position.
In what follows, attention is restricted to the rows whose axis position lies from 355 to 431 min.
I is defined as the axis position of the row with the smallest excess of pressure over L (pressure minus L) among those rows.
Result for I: 389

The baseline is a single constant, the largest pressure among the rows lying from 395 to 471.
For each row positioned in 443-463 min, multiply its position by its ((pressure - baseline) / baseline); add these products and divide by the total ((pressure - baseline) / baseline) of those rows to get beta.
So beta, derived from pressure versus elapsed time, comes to 456.1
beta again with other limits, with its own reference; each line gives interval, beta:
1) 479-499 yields 488.6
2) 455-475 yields 465.8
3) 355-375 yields 363.9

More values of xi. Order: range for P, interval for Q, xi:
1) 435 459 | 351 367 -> 38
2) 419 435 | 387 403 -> 35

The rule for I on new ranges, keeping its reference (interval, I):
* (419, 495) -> 473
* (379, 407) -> 389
